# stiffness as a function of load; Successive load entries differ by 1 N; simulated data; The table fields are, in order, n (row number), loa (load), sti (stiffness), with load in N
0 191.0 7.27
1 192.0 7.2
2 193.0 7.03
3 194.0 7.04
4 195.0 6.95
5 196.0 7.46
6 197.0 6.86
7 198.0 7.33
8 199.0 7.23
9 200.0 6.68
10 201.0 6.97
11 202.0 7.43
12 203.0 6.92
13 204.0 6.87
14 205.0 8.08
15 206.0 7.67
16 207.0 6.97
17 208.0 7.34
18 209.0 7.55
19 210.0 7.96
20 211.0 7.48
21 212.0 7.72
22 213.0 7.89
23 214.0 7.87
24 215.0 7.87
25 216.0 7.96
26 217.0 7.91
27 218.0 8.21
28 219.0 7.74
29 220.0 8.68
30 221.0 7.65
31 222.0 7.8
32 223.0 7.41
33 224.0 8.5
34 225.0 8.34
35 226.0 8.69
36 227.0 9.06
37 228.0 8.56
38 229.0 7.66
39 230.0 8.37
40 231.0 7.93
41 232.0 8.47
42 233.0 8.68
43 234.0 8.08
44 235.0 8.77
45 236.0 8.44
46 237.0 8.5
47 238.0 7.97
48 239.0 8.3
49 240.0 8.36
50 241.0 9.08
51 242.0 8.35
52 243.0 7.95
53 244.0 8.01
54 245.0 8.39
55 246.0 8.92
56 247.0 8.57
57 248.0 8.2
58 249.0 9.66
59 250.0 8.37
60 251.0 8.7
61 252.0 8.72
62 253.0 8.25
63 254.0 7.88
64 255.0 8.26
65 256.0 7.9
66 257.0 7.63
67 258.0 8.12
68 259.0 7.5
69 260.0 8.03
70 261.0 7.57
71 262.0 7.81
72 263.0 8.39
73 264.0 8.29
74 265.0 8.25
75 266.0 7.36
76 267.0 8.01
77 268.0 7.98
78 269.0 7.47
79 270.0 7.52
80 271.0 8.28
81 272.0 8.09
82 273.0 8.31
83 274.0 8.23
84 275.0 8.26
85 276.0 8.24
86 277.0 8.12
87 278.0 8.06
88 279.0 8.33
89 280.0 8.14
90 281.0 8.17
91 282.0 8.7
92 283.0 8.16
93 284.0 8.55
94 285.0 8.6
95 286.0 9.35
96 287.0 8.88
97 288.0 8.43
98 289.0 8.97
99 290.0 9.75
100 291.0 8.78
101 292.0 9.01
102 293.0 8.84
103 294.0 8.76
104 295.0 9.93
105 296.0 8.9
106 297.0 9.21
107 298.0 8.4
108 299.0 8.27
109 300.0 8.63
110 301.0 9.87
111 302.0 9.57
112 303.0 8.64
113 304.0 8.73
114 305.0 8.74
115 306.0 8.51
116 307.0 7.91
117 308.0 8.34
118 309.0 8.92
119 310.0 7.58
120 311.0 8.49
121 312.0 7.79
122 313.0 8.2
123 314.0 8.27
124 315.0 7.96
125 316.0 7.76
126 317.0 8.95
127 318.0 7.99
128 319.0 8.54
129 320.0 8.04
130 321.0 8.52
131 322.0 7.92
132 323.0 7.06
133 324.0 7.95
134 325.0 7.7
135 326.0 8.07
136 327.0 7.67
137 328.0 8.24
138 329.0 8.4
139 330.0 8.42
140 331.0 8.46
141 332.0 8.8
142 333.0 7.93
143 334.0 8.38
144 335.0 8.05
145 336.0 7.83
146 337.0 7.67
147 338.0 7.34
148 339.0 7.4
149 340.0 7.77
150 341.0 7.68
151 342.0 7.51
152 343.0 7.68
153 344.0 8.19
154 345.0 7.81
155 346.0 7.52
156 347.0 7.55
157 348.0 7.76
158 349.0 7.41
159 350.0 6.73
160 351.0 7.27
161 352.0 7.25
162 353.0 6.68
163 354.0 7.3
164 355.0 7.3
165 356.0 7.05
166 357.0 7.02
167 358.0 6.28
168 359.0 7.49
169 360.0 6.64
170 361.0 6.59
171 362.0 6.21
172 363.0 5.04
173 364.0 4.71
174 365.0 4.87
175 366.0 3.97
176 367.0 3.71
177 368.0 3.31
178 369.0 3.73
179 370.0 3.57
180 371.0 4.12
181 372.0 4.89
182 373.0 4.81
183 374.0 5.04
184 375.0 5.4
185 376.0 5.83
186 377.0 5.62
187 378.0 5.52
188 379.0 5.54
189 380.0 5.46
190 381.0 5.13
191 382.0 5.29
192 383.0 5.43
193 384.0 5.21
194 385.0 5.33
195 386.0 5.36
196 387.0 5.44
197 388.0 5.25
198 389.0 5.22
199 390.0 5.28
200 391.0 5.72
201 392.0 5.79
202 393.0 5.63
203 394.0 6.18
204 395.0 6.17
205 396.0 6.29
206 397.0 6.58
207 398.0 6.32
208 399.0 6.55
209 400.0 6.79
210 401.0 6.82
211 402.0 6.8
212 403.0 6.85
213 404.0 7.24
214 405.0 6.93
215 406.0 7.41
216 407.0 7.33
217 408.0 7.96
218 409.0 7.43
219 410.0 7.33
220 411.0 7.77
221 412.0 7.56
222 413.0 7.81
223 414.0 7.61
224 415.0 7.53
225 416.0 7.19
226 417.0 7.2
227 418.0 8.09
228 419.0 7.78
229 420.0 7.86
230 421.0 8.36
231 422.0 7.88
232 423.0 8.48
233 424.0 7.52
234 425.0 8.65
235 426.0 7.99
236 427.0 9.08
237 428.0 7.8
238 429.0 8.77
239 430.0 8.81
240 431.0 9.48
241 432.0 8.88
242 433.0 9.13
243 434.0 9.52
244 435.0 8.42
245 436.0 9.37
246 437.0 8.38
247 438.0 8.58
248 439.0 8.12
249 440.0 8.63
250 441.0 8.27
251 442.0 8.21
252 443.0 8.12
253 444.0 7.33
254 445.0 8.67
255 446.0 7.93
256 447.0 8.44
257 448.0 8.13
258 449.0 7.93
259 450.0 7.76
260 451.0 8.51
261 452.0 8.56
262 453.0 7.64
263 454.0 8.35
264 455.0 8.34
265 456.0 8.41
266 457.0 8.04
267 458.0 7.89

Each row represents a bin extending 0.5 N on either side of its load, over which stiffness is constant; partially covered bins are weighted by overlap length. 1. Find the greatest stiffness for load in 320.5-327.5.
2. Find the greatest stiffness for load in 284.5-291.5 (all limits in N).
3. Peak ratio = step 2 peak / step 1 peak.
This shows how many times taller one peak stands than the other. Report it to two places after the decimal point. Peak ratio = 1.14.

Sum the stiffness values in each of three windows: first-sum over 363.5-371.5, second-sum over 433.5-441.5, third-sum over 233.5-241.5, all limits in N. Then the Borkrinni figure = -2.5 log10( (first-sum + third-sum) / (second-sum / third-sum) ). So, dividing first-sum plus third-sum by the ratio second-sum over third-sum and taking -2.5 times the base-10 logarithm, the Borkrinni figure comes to -5.0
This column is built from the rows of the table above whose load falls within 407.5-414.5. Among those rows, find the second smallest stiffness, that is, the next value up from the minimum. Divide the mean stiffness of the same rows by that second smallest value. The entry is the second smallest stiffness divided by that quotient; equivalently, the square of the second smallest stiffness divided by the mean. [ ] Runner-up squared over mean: 7.2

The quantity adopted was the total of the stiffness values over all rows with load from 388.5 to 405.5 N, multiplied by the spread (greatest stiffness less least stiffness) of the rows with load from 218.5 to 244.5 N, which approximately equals 179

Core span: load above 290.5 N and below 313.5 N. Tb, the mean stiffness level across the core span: 8.7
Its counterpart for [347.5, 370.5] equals 6.0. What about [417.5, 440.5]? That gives 8.5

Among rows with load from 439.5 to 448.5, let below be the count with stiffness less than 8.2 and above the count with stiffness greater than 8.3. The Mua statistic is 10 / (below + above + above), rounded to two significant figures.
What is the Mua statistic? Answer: 1.0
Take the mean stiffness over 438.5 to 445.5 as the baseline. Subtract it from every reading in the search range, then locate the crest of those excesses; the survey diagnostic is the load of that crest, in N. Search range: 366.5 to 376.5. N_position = 376.0 N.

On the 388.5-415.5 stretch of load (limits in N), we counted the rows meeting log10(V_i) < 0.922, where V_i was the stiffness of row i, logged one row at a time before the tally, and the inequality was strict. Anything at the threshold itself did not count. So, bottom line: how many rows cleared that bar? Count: 27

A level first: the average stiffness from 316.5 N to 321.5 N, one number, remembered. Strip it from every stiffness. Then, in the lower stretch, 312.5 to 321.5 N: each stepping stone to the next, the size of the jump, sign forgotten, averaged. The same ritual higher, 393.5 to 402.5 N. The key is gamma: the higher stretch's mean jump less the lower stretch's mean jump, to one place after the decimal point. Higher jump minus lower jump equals -0.4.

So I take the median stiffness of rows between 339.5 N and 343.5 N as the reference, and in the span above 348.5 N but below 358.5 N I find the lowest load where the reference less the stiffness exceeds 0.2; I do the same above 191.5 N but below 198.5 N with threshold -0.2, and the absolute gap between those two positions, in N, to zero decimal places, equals 157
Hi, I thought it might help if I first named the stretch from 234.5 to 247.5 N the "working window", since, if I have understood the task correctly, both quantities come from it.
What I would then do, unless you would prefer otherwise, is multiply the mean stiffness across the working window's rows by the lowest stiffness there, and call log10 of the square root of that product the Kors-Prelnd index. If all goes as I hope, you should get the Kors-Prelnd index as 0.913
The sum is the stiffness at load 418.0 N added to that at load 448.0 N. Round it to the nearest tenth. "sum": 16.2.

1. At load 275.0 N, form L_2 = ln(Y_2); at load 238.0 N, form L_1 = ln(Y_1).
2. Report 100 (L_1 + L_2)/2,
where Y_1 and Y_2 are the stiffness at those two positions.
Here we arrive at 209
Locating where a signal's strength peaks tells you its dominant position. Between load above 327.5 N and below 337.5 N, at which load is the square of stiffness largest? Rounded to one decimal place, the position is 332.0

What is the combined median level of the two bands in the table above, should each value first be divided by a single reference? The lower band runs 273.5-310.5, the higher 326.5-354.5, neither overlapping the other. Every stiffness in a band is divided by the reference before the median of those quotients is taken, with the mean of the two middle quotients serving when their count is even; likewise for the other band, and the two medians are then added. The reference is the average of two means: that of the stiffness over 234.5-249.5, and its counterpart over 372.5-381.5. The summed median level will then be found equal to 2.35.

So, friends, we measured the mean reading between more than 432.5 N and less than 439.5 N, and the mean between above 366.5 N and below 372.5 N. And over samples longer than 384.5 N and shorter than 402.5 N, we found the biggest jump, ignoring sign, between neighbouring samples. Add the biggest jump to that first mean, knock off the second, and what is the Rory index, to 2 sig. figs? 5.5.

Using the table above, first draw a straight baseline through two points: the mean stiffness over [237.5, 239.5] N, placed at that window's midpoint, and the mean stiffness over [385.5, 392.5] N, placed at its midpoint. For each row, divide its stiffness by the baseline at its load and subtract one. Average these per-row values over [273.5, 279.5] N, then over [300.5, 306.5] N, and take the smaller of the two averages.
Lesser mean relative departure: 0.10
